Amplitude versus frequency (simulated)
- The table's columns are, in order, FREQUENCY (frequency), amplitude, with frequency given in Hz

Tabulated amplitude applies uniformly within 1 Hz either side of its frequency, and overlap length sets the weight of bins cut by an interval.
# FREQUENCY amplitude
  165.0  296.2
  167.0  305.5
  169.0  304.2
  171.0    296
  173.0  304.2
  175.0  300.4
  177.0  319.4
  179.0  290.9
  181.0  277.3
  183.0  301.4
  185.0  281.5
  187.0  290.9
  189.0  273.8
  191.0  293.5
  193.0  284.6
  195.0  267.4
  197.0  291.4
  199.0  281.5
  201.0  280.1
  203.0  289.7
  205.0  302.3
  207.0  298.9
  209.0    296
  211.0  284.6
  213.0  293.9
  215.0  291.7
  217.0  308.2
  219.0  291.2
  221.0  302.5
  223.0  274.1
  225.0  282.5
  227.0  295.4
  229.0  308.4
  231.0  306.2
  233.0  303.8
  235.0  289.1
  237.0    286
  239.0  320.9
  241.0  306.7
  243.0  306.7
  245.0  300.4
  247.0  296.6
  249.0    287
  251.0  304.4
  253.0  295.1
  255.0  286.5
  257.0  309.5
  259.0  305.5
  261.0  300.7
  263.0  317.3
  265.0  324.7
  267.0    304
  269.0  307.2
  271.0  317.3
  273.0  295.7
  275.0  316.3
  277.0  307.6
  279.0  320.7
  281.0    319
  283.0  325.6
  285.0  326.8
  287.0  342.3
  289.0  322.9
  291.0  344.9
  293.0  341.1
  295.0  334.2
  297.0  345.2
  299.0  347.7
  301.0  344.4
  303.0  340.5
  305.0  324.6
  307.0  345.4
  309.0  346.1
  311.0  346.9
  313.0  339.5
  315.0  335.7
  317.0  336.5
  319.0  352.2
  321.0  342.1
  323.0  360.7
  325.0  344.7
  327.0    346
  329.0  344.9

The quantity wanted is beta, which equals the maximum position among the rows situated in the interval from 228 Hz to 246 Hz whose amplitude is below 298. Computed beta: 237.0 Hz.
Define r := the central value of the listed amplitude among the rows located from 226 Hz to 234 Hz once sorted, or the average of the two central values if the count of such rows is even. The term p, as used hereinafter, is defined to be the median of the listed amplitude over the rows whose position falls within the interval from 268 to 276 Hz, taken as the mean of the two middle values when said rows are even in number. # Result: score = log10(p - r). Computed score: 0.8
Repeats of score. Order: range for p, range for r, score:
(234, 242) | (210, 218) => 0.7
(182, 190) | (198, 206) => -0.2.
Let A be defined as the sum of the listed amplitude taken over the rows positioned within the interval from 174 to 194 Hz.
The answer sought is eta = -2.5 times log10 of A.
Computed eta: -8.66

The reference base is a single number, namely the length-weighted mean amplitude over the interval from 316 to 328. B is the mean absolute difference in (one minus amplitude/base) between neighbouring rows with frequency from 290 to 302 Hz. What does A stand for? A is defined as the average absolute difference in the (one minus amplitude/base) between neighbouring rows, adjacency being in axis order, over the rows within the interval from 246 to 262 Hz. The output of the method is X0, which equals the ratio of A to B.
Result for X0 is 1.99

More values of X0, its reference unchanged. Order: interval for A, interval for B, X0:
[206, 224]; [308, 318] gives 3.87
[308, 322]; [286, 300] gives 0.59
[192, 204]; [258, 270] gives 1.18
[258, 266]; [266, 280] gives 0.75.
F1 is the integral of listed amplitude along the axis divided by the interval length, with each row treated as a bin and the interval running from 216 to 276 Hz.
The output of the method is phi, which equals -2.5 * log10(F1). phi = -6.20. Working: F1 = 302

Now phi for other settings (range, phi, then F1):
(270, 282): -6.24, 313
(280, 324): -6.33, 339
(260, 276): -6.23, 310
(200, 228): -6.16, 292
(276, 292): -6.28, 326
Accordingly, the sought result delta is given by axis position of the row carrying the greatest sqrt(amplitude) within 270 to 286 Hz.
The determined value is 285.0 Hz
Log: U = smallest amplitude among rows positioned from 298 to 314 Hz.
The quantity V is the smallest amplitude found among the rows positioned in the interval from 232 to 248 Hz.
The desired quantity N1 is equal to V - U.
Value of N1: -39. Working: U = 324.6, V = 286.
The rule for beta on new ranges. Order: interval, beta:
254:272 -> 255.0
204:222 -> 219.0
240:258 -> 255.0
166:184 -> 181.0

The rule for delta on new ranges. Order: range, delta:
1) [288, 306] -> 299.0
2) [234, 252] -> 239.0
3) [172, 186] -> 177.0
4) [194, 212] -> 205.0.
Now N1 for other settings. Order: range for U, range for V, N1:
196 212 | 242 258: 6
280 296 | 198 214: -39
